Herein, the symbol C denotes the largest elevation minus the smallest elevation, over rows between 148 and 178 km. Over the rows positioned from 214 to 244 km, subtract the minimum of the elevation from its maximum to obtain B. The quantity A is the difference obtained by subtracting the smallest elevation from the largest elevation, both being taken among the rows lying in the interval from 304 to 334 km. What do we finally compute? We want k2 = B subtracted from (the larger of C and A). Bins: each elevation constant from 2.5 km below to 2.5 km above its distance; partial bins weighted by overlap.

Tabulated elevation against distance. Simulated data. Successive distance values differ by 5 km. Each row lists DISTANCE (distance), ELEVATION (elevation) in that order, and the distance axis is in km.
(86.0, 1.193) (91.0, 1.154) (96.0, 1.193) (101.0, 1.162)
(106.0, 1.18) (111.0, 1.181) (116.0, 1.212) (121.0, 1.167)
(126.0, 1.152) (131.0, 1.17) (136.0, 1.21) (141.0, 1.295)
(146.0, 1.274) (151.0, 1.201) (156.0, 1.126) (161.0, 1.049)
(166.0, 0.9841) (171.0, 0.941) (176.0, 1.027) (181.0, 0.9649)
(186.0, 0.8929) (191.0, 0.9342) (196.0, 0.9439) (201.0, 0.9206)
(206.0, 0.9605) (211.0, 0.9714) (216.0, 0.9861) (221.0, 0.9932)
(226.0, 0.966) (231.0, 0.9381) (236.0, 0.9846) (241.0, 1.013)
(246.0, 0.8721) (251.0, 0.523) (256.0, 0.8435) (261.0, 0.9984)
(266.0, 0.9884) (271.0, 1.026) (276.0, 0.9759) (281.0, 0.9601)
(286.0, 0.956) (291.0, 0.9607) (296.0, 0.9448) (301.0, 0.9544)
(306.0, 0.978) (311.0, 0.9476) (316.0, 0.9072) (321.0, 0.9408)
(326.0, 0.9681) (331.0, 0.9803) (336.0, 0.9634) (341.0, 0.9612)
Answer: 0.19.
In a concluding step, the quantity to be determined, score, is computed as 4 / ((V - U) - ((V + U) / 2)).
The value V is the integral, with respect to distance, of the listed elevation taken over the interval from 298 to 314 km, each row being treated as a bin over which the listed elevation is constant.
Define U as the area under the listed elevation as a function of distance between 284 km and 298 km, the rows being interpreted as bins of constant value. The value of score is -0.323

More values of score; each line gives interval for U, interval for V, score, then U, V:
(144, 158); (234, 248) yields -0.216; 16.8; 13.4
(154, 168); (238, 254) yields -0.256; 14.7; 13.0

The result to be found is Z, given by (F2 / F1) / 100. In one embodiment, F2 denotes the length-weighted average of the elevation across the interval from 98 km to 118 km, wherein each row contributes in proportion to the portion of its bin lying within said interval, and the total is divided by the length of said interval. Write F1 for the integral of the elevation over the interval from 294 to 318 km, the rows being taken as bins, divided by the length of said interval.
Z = 0.0125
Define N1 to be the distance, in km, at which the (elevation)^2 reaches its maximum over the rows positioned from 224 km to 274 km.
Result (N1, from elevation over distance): 271.0 km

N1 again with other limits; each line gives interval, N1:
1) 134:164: 141.0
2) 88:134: 116.0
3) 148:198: 151.0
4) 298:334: 331.0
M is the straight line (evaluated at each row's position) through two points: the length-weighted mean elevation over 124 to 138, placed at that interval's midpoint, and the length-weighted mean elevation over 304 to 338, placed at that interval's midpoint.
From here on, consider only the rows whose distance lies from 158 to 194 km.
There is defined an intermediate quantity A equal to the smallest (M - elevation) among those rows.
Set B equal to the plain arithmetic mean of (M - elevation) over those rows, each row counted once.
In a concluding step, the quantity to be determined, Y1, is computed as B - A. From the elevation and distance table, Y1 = 0.061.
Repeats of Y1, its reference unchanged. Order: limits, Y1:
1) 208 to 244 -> 0.052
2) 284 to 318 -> 0.034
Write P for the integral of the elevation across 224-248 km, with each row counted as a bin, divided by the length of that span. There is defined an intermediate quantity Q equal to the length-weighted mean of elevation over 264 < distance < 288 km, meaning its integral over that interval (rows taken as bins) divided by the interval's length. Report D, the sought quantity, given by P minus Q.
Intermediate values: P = 0.96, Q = 0.98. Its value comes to -0.03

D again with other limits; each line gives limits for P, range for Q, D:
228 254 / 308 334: -0.08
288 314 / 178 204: 0.02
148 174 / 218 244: 0.09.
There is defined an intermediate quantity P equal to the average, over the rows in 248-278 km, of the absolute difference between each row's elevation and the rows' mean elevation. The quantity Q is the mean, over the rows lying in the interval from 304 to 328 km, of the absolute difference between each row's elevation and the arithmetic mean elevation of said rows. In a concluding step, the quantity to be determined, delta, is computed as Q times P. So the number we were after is 0.0028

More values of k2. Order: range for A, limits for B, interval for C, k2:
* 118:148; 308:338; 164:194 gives 0.07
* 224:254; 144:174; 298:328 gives 0.16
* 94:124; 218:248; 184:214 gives -0.06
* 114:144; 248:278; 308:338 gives -0.36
